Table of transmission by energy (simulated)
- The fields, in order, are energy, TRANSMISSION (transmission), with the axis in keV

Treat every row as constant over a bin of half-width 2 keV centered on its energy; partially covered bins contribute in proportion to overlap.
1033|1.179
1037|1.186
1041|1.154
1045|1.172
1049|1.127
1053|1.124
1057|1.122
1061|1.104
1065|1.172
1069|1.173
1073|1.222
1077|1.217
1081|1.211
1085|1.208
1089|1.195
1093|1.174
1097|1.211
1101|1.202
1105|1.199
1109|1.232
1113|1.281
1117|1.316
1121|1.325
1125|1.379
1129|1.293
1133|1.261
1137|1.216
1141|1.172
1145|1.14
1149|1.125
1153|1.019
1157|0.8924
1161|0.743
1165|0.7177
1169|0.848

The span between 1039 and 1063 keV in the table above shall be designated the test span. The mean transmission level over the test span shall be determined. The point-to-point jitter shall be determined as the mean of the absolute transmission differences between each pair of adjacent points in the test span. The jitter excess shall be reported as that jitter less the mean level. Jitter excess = -1.12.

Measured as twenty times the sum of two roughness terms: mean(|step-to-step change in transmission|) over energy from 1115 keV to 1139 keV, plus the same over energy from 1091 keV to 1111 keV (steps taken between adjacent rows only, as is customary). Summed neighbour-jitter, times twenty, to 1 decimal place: 1.3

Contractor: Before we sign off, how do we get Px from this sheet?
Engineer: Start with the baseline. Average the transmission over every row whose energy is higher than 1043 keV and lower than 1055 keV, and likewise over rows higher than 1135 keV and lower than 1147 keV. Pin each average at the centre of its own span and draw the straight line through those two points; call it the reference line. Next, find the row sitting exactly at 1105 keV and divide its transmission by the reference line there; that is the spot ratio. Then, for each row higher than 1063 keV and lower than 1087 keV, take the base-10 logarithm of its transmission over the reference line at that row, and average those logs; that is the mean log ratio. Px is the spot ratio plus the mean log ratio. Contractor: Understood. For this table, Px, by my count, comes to 1.05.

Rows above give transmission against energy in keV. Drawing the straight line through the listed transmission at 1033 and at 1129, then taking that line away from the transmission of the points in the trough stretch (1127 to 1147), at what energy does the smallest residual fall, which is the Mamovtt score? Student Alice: 1145 keV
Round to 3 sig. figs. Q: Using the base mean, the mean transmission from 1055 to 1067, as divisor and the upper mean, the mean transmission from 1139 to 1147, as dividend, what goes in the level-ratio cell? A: 1.02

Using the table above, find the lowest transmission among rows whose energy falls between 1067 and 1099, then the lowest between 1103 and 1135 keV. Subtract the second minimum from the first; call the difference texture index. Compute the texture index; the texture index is 0.0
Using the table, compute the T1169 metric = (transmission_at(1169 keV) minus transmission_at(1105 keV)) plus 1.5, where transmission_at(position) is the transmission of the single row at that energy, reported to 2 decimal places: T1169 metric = 1.15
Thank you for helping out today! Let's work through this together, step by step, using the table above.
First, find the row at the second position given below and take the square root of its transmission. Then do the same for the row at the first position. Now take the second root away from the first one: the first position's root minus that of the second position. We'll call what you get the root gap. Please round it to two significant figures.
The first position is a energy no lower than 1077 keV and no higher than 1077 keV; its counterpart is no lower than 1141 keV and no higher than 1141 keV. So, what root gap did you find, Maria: 0.021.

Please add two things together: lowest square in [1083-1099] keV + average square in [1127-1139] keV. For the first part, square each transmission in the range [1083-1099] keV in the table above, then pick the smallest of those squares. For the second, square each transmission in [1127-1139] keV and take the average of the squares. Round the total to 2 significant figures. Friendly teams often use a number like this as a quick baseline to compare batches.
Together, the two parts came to 3.0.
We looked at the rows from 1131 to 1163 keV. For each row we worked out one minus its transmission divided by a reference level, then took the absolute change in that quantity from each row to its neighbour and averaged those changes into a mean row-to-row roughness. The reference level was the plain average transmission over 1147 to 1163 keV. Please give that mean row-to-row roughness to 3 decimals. 0.078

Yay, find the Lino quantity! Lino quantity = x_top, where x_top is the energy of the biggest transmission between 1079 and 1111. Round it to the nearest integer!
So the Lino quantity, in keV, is 1109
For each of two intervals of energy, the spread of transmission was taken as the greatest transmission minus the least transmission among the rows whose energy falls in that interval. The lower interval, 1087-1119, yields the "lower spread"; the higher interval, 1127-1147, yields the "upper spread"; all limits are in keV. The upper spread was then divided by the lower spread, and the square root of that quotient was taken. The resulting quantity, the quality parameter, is 1.0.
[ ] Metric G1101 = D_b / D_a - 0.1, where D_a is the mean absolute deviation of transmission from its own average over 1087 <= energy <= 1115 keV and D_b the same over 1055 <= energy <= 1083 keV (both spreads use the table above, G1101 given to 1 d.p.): 1.4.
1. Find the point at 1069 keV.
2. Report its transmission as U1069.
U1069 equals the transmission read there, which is 1.173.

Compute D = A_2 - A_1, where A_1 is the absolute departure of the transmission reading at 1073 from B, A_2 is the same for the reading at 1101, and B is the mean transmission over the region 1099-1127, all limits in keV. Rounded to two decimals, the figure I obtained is 0.02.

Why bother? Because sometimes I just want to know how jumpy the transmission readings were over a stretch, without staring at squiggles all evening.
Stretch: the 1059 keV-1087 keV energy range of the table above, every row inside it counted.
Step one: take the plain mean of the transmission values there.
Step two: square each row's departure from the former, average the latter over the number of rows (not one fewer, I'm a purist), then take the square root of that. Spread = 0.039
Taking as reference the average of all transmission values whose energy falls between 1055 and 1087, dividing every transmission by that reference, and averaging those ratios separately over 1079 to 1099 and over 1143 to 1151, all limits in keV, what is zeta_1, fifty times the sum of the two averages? 98.9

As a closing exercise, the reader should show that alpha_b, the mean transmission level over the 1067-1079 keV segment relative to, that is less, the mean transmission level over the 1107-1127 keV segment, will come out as -0.10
